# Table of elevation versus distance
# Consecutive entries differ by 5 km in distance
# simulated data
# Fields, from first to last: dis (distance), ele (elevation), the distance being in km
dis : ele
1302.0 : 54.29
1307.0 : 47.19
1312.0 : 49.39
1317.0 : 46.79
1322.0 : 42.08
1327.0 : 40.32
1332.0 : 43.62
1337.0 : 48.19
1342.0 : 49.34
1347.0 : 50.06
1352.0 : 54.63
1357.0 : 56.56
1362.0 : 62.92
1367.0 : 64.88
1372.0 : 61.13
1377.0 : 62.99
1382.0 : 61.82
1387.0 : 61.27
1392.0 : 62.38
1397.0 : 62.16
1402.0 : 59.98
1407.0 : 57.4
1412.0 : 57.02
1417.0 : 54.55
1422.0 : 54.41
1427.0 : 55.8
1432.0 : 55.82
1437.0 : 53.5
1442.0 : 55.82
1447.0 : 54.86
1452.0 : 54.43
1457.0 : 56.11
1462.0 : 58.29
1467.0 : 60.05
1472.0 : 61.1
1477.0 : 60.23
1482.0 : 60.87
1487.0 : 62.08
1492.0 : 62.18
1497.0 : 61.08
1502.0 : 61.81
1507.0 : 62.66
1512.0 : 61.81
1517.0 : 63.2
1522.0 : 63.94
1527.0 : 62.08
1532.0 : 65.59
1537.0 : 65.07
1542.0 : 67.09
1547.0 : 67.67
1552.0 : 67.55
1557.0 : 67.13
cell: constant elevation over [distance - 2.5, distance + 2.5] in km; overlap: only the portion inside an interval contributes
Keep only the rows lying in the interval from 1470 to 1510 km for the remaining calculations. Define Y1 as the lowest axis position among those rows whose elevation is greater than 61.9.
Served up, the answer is 1487.0 km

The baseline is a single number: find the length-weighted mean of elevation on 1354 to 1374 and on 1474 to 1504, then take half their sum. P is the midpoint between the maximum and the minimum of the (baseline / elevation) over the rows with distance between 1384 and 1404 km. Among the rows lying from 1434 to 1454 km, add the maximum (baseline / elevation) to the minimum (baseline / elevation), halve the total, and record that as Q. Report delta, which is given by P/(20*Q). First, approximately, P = 1.00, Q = 1.12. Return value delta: 0.045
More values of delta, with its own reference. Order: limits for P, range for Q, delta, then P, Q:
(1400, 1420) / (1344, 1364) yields 0.049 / 1.07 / 1.10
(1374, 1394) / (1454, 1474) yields 0.047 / 0.99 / 1.05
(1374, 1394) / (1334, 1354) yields 0.041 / 0.99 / 1.20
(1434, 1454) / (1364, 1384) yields 0.058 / 1.12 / 0.97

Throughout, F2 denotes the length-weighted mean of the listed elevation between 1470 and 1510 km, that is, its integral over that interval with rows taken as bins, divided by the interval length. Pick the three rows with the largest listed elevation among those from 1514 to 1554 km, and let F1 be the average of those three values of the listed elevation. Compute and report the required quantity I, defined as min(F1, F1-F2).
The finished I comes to 6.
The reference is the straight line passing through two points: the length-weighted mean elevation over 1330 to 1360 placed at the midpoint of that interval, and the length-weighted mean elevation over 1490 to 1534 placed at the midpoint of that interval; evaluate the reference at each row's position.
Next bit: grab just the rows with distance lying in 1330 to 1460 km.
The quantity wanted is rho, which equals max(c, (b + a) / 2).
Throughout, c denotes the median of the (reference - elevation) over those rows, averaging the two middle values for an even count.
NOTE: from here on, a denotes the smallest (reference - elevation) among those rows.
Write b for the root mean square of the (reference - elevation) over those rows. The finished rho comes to -0.4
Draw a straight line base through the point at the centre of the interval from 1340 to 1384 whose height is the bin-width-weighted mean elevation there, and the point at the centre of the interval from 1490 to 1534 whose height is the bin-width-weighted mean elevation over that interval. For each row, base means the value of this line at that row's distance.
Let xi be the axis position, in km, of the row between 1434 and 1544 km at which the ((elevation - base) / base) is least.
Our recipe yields 1437.0 km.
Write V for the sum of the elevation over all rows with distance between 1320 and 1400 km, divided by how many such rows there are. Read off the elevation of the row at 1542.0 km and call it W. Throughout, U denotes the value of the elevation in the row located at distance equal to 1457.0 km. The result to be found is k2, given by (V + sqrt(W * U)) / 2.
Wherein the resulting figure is 58.3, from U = 56.11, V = 55.3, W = 67.09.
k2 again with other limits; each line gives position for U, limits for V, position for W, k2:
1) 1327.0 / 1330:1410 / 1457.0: 52.5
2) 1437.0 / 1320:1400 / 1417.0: 54.6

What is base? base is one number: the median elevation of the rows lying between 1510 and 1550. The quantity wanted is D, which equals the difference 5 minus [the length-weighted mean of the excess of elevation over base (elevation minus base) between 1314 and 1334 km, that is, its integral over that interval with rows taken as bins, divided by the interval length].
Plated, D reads 26.2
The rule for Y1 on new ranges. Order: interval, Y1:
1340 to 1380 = 1362.0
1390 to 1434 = 1392.0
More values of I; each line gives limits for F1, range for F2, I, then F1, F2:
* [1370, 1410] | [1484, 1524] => 0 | 62.5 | 62.3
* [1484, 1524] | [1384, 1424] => 5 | 63.3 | 58.7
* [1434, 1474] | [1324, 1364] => 9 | 59.8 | 50.4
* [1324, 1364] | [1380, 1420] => -1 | 58.0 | 59.5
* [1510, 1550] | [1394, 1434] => 10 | 66.8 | 57.2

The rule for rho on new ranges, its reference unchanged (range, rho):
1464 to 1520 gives -0.3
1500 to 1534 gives -0.2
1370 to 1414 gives -1.4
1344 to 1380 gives -2.1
